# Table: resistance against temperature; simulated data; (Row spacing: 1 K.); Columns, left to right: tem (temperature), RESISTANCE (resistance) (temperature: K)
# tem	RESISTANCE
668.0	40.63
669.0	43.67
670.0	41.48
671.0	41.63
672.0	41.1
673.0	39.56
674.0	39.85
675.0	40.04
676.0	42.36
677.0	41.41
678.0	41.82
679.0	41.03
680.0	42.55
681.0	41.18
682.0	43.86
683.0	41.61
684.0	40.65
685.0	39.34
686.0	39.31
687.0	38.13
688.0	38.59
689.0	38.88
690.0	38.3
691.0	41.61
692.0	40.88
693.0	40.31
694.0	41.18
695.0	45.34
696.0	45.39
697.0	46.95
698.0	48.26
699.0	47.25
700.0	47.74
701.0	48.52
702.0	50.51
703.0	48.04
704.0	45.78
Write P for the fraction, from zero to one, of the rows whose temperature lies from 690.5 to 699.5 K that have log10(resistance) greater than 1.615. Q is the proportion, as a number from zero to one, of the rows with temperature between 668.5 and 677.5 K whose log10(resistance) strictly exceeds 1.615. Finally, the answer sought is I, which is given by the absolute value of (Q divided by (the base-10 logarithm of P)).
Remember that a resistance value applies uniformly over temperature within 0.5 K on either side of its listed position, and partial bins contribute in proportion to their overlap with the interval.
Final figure 3.15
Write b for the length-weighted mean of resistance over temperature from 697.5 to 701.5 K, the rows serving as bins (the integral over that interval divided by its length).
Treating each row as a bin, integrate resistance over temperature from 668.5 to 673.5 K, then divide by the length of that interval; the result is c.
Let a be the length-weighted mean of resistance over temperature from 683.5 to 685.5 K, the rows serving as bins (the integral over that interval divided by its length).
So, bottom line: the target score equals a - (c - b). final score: 46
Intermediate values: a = 40.0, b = 47.9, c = 41.5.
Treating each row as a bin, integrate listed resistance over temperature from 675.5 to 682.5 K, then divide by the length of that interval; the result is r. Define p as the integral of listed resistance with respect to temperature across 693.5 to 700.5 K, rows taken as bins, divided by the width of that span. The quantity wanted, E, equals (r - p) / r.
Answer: -0.09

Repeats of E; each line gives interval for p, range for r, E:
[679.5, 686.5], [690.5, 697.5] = 0.04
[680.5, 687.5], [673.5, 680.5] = 0.02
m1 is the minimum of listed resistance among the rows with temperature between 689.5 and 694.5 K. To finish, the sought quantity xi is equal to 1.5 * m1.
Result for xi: 57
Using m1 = 38.3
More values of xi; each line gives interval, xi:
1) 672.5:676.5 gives 59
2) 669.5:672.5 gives 62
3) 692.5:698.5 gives 60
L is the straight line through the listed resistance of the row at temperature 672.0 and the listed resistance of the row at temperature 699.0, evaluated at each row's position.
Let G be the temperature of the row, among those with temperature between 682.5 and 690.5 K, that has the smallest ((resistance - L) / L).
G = 690.0 K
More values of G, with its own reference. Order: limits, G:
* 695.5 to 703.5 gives 696.0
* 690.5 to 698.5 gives 693.0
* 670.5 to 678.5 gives 673.0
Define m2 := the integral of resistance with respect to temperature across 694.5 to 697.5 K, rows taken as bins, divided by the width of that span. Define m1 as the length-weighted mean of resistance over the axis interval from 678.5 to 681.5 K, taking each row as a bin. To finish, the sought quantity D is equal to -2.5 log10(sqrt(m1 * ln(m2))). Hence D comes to -2.75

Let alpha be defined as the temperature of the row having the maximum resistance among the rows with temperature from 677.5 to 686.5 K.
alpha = 682.0 K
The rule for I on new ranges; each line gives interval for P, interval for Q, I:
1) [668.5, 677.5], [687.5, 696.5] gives 1.31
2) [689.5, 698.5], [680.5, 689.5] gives 0.87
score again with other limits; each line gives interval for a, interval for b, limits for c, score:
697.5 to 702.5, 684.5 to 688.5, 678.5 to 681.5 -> 46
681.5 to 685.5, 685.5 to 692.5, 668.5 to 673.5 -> 39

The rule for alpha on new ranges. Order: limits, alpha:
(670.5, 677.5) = 676.0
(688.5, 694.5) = 691.0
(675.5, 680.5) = 680.0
